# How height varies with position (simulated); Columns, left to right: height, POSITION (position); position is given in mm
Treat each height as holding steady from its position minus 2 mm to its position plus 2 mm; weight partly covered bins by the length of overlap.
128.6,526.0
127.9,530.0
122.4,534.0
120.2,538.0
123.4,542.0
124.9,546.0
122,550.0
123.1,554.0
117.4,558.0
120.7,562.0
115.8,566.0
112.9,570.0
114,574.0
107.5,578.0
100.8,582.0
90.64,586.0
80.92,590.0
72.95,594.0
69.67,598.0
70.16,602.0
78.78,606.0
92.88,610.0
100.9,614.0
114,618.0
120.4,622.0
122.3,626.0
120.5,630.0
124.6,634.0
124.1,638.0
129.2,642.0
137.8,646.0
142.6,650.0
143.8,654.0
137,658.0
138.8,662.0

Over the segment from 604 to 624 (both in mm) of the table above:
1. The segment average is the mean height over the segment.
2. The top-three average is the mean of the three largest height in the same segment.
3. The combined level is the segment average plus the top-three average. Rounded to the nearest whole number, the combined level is 213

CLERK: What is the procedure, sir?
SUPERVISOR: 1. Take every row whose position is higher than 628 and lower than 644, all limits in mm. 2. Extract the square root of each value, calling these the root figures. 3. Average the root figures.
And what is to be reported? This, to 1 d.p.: 11.2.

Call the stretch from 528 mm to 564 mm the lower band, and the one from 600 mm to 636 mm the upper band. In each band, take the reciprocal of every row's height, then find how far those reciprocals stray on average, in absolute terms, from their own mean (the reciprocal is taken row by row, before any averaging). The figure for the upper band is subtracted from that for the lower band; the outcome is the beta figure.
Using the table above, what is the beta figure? -0.0016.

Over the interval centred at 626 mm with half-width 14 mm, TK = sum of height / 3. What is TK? 276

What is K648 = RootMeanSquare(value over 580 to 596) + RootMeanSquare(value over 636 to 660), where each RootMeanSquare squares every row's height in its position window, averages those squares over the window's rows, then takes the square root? 223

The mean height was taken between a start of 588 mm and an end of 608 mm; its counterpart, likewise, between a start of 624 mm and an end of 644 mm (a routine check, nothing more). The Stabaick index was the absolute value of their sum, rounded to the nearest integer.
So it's 199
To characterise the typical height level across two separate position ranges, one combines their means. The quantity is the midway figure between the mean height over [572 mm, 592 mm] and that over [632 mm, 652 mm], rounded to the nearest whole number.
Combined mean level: 115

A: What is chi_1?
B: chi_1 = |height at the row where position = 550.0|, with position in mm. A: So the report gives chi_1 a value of 122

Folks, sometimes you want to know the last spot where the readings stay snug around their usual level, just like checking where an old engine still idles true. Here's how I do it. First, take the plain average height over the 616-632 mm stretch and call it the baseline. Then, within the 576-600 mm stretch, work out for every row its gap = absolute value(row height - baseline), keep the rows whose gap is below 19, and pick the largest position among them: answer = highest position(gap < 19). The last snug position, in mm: 582.0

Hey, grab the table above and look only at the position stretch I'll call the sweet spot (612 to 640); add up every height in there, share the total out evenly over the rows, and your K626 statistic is 118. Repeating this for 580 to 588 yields 96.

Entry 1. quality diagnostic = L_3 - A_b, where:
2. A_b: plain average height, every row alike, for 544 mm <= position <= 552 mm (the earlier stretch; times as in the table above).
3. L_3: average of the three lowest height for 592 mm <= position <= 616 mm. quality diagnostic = -53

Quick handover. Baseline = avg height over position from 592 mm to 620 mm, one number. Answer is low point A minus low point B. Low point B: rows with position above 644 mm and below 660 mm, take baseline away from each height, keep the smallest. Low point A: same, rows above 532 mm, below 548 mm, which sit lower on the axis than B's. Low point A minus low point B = -17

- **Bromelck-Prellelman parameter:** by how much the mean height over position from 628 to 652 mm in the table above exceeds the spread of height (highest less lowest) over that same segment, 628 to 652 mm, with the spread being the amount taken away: 108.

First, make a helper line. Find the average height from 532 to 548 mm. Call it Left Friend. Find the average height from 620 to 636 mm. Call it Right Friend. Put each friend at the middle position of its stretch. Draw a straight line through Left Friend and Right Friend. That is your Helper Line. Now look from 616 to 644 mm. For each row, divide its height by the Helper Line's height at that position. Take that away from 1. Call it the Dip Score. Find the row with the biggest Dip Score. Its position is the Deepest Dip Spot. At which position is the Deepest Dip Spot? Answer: 618.0 mm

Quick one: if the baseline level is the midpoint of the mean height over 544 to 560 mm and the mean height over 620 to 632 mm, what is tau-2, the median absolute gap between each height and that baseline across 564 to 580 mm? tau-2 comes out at 8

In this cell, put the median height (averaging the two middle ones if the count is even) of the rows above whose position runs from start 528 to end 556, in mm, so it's 123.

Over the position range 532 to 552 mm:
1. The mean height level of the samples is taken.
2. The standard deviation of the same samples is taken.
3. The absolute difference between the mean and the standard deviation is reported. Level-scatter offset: 121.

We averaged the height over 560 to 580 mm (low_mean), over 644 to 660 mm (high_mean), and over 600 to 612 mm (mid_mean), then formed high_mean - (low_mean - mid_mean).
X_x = 107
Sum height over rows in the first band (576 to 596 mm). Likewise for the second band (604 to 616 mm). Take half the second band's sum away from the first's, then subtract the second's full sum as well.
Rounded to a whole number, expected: 44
